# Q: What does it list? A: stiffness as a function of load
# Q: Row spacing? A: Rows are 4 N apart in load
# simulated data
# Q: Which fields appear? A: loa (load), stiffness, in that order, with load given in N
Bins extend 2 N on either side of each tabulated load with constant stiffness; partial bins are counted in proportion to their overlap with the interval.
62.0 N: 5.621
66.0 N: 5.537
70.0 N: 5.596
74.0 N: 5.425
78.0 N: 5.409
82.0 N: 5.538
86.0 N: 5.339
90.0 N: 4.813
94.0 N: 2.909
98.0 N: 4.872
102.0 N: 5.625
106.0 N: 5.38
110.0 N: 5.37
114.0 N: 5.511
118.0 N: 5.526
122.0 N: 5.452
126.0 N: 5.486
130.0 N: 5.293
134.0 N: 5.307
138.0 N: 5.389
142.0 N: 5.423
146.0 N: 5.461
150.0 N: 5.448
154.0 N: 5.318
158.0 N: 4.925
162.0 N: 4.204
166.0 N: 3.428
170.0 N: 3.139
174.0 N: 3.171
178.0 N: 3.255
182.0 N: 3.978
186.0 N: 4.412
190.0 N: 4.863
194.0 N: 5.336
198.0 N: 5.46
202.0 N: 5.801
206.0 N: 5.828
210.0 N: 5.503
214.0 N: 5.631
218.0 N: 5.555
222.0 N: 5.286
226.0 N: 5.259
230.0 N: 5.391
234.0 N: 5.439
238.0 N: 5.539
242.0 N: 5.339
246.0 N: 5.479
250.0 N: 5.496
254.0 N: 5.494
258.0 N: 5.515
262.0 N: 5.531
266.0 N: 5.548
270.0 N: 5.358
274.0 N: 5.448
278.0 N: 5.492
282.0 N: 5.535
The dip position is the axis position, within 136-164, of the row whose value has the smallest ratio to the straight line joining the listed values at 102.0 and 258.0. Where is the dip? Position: 162.0 N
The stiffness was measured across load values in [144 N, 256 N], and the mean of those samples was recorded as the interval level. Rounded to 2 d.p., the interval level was 4.98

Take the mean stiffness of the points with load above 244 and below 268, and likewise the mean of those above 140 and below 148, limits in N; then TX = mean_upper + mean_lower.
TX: 11.0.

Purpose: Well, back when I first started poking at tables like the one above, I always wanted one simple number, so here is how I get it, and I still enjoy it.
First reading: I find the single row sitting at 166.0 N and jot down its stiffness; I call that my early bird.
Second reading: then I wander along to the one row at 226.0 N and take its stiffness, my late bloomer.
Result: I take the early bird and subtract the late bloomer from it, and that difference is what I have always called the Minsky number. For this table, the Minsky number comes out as -1.8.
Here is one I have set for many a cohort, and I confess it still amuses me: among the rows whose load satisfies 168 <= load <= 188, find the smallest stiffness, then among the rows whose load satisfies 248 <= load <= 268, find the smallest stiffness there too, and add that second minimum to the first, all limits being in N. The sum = 8.6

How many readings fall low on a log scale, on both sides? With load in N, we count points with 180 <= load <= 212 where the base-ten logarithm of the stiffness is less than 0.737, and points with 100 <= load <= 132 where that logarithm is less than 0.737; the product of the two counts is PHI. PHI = 16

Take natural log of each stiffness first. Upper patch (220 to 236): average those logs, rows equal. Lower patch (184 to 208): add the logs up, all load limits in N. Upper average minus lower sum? -8.3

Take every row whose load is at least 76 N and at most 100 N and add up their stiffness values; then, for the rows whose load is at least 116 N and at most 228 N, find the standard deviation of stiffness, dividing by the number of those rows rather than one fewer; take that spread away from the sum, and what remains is 28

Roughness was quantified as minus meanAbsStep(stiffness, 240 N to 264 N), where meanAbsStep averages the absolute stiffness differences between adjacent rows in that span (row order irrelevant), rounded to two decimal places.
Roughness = -0.04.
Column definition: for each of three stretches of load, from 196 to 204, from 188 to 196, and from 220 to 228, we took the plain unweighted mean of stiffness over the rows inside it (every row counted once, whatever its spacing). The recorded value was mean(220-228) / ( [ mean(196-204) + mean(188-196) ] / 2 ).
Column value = 0.98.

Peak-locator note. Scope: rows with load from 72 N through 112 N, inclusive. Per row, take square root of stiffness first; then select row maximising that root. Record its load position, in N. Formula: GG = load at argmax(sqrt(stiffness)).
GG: 102.0 N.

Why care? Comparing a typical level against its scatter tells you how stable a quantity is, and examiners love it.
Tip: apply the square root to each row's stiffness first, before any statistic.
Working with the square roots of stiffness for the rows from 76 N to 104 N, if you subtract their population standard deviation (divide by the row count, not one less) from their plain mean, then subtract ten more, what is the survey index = -8.01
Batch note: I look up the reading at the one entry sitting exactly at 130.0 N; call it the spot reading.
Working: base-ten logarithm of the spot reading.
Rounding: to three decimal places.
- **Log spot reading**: 0.724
